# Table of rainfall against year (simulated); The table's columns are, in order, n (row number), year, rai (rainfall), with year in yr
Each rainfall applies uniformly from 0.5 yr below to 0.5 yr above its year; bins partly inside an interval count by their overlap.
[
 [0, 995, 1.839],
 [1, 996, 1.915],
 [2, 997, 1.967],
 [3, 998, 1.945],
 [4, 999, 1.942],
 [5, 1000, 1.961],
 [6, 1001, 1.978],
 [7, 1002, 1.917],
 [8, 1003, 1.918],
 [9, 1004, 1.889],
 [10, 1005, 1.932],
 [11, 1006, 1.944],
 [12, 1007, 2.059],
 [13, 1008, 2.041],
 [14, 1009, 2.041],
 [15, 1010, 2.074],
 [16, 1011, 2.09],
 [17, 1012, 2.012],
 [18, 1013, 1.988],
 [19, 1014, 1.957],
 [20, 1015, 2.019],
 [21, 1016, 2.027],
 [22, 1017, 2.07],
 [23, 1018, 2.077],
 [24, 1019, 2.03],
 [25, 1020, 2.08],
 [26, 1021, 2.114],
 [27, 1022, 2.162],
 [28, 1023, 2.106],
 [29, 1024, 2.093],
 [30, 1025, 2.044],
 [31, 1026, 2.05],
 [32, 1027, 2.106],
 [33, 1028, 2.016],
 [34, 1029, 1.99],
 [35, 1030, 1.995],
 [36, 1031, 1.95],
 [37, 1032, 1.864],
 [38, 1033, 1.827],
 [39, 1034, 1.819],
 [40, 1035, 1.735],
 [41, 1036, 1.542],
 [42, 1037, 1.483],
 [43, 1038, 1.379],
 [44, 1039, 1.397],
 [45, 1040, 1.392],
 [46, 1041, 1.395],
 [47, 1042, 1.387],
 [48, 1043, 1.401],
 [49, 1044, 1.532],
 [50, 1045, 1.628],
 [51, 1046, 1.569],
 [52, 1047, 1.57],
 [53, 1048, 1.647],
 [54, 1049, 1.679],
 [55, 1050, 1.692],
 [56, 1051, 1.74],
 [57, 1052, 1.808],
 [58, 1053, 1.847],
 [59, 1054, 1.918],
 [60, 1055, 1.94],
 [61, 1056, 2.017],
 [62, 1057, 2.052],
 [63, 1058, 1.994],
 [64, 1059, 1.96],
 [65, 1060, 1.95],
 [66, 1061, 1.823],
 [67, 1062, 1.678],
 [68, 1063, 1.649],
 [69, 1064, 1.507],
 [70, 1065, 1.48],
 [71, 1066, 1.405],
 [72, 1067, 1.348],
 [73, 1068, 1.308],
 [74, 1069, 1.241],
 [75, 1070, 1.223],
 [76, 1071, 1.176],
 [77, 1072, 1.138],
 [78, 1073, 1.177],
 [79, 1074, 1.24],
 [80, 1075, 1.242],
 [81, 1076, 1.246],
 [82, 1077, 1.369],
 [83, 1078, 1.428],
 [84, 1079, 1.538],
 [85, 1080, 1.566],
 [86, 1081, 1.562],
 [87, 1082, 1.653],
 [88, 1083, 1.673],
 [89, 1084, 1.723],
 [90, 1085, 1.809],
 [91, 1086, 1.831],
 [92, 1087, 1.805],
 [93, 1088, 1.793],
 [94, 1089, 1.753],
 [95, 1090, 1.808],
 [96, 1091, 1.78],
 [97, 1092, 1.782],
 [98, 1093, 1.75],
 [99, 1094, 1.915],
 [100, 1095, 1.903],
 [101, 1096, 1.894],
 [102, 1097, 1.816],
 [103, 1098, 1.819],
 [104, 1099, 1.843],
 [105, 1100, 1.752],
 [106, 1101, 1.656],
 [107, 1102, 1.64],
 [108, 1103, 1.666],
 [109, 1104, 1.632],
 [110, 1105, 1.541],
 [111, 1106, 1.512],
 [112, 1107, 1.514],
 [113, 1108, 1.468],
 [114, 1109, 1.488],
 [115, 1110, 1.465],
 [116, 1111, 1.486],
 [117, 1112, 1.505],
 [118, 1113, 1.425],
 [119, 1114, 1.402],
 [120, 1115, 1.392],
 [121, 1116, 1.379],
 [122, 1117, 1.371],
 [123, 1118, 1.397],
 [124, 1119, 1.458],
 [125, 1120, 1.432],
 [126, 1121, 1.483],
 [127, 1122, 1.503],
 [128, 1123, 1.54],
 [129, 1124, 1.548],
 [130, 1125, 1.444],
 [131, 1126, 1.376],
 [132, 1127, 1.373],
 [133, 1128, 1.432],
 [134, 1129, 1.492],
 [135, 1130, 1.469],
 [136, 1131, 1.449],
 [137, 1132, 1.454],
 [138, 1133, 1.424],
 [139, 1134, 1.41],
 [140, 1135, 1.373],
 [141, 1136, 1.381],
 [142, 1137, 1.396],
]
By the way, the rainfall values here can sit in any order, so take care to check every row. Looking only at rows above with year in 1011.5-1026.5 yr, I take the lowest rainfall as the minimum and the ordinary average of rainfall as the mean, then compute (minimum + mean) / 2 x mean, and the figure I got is 4.1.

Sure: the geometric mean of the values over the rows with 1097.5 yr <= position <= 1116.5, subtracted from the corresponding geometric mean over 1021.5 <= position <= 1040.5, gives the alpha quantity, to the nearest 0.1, 0.3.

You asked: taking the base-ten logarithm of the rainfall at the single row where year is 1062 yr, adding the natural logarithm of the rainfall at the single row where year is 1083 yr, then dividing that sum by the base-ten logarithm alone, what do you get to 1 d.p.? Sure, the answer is 3.3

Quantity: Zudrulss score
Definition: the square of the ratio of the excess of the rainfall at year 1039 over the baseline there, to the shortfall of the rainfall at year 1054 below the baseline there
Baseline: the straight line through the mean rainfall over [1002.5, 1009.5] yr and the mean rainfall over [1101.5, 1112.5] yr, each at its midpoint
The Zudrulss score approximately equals 8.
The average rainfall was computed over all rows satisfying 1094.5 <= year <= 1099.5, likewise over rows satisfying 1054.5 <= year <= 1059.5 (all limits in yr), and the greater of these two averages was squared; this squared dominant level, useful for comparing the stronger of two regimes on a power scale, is 3.97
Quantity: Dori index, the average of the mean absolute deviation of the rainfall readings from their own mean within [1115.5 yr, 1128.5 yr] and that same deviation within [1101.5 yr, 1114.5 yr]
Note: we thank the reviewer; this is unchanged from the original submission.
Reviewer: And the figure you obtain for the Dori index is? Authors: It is 0.056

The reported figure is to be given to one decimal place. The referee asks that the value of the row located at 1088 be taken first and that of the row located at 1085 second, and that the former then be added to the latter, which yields 3.6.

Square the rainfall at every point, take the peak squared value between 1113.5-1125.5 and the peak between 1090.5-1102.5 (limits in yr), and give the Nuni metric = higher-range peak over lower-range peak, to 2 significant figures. 0.65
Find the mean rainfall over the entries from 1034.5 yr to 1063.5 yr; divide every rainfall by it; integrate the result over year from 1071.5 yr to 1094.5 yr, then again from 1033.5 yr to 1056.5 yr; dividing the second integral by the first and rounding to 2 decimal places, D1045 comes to 1.03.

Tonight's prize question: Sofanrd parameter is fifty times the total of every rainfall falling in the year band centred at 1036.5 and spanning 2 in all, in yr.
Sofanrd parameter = 151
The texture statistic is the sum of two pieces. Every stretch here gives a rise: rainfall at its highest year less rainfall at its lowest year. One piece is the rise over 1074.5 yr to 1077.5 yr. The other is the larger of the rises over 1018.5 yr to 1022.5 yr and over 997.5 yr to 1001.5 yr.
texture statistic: 0.26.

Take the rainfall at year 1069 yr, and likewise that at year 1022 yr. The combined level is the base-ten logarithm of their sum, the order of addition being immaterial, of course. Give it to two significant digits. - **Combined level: 0.53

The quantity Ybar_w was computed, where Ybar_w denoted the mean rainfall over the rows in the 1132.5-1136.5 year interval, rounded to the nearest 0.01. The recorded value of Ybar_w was 1.40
